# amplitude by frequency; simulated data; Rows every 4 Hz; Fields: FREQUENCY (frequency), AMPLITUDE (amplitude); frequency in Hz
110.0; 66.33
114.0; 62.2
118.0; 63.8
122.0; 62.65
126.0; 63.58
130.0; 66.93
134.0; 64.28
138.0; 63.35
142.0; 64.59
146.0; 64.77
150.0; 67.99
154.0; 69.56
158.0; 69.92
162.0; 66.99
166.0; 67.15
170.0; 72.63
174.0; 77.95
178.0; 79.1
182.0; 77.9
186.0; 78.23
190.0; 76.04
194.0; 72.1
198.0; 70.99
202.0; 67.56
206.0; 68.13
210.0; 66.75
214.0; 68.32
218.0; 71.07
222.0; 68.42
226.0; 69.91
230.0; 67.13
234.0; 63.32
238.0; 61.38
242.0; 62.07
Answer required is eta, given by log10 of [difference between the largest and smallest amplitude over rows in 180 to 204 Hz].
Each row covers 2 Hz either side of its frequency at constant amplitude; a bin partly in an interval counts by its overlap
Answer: 1.03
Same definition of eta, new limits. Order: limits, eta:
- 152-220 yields 1.09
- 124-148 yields 0.55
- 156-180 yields 1.08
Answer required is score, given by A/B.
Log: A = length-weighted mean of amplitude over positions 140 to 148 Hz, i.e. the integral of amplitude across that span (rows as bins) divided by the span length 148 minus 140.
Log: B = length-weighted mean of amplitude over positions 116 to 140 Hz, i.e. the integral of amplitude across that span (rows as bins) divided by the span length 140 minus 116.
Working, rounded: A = 64.7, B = 64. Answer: 1.01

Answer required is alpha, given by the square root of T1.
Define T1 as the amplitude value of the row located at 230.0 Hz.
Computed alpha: 8.2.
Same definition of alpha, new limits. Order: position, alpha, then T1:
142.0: 8.0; 64.59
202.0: 8.2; 67.56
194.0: 8.5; 72.1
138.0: 8.0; 63.35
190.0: 8.7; 76.04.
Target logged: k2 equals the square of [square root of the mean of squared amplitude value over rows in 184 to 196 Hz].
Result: 5700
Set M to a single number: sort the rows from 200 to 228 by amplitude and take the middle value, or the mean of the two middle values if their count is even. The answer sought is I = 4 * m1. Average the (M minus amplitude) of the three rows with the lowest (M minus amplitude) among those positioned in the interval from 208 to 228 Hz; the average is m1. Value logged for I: -6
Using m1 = -1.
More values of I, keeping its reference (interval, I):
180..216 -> -36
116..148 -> 12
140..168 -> -3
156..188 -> -40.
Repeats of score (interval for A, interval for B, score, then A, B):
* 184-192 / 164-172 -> 1.10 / 77.1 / 70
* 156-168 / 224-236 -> 1.02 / 68.0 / 67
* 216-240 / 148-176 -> 0.95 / 66.9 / 70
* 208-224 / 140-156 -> 1.03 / 68.6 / 67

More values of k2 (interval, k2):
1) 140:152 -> 4330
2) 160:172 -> 4757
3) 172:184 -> 6134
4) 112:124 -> 3955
